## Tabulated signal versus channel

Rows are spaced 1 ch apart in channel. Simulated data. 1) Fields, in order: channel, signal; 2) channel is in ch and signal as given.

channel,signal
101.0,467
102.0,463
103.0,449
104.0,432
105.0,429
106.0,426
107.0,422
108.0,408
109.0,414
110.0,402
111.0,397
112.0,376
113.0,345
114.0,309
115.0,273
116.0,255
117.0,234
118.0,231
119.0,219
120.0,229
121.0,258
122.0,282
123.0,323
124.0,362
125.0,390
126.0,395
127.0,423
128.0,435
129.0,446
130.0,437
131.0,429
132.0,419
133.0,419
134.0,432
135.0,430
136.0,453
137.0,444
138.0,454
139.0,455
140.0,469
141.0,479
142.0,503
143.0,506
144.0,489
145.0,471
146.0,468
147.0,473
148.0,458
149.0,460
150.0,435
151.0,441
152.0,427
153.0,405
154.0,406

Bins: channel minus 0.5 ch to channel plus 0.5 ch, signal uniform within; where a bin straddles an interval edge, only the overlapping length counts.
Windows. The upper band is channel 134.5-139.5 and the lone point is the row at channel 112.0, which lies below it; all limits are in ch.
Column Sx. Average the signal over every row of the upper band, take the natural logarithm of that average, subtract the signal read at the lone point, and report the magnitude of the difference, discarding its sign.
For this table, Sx 370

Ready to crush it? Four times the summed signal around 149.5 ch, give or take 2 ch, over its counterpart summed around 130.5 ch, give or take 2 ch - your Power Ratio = 4.1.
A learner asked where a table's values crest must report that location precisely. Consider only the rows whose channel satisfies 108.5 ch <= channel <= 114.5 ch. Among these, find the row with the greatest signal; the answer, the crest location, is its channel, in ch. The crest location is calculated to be 109.0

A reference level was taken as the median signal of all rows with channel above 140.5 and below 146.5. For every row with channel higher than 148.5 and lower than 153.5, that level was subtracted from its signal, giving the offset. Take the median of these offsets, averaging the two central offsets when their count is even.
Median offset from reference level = -49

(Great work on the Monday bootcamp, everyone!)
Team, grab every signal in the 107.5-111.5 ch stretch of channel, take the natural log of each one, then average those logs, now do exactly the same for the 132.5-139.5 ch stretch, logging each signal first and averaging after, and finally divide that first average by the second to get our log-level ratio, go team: 0.99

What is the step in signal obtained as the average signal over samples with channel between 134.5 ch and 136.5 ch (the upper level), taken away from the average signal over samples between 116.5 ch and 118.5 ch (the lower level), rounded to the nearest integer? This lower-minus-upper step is -209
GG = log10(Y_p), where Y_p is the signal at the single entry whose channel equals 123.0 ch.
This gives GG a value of 2.51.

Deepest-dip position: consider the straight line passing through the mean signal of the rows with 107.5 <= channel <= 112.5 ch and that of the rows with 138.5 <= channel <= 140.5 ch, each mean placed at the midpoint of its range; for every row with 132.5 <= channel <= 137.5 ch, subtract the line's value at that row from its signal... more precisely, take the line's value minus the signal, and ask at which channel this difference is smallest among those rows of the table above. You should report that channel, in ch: 136.0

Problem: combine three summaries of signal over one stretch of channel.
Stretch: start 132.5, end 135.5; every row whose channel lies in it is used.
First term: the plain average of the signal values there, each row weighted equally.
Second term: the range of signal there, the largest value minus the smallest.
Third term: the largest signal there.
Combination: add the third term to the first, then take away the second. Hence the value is 846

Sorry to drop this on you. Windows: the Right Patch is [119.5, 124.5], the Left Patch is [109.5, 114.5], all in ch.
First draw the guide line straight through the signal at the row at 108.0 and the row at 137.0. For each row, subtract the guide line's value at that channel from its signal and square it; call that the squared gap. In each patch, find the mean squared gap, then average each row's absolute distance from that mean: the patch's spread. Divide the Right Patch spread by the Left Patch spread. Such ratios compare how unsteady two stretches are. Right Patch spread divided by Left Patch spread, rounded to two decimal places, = 2.80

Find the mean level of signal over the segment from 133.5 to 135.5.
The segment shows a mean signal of 431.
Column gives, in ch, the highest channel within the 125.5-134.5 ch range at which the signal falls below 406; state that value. 126.0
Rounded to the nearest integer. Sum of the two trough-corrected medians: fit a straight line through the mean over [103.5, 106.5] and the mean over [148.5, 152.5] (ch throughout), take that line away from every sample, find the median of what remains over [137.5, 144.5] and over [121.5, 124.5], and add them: -70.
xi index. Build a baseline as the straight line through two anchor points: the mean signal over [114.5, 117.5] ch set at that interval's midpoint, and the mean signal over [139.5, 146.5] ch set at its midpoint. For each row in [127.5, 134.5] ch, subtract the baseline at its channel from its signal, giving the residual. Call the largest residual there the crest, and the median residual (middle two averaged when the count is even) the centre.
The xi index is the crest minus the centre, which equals 34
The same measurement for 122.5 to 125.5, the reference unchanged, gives 19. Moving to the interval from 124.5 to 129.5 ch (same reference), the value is 6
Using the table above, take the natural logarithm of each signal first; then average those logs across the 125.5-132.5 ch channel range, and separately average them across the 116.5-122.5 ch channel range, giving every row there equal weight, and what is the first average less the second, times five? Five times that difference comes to 2.8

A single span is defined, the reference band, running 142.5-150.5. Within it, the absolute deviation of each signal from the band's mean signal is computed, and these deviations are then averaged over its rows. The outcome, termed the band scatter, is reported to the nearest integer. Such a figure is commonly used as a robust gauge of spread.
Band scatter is 15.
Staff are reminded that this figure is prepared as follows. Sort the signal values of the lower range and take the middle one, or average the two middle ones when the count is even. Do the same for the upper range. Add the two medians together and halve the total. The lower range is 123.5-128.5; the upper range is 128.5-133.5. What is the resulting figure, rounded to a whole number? 412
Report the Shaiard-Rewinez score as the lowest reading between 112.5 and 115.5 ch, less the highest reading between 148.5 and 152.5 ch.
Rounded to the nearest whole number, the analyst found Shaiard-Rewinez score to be -187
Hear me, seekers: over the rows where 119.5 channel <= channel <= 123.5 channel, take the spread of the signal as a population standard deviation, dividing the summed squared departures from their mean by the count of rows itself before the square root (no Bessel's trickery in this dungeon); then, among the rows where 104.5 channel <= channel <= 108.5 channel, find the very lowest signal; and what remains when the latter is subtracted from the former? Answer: -374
